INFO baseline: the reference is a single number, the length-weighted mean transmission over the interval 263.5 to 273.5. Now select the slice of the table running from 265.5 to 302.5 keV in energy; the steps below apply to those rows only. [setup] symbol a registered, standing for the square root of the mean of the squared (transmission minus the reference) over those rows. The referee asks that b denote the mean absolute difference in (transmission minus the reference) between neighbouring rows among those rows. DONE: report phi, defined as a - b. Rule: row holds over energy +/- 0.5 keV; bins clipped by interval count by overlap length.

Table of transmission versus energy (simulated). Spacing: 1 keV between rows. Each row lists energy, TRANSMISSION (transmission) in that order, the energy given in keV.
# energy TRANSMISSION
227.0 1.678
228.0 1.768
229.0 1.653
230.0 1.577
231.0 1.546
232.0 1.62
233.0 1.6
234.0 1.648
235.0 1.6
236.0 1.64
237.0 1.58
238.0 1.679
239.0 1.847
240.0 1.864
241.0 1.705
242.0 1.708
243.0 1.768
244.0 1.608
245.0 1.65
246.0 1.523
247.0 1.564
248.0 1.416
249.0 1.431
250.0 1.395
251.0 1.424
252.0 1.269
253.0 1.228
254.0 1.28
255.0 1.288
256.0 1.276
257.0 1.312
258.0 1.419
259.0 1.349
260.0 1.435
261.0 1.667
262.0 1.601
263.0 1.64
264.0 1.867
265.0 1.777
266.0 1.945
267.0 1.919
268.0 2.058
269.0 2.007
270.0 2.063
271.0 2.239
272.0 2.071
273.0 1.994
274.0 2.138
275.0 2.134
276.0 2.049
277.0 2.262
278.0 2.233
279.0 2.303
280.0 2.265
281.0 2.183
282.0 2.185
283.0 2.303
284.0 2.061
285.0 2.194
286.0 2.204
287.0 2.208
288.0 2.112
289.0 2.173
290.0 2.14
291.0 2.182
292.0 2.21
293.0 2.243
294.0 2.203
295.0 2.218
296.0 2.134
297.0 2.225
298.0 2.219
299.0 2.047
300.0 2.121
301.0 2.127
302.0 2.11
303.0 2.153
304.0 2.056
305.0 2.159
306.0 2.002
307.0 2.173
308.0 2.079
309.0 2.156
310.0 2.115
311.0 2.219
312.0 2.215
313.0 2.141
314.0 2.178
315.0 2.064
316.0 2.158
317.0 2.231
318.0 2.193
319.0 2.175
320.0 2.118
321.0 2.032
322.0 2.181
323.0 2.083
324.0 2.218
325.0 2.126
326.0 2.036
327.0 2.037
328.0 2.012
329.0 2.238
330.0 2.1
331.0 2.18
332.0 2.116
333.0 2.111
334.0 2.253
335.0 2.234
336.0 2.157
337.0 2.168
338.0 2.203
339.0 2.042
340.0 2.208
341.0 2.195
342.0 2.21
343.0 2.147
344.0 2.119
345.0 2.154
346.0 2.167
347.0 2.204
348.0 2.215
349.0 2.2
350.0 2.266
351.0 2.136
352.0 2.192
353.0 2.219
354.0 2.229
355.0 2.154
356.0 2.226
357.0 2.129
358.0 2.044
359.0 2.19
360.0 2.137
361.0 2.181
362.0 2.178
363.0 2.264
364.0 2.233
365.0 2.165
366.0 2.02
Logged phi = 0.106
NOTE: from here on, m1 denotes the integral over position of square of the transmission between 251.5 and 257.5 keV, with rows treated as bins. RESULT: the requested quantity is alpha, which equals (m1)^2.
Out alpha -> 95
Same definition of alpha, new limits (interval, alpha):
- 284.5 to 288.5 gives 361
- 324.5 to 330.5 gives 691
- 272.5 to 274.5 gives 73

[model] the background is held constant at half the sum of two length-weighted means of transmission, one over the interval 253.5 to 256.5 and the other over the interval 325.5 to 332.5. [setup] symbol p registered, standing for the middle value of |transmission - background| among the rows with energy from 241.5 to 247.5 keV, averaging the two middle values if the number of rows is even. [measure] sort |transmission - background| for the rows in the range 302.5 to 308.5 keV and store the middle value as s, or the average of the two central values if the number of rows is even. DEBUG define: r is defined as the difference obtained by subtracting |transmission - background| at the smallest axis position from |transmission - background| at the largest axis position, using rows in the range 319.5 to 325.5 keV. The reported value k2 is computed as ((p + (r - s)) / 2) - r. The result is -0.18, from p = 0.08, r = 0.01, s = 0.42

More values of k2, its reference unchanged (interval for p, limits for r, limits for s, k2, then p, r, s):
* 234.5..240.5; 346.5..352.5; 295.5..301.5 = -0.16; 0.10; -0.01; 0.44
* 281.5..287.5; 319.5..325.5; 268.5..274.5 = 0.06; 0.51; 0.01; 0.37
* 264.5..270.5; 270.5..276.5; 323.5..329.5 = 0.04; 0.28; -0.19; 0.39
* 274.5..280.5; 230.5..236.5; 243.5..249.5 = 0.25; 0.56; -0.09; 0.15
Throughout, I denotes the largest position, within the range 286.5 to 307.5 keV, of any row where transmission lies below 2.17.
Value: 306.0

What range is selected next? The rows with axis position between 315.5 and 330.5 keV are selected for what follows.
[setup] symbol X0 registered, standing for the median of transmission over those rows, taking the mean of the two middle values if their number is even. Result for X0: 2.13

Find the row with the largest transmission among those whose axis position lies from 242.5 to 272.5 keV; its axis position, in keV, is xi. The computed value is 271.0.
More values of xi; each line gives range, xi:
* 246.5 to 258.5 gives 247.0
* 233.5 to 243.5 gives 240.0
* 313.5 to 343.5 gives 334.0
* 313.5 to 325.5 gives 317.0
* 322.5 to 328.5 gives 324.0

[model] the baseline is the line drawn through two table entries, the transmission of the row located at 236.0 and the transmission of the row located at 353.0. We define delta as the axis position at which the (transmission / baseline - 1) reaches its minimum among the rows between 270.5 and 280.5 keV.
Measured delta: 273.0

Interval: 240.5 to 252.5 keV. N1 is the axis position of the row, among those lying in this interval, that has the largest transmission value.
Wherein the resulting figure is 243.0 keV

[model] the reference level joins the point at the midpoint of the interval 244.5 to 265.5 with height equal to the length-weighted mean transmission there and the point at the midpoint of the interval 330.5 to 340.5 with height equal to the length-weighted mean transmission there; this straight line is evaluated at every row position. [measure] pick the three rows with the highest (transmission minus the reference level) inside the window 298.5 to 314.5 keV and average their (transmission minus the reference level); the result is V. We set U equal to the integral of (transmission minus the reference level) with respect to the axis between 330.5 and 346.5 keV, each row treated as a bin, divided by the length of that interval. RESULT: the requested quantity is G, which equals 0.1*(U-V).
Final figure -0.029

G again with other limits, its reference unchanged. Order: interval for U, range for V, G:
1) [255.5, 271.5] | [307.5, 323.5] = -0.006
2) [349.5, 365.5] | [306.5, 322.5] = -0.043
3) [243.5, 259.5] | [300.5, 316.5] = -0.030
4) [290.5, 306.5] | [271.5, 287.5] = -0.030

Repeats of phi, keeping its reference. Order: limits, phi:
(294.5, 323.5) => 0.081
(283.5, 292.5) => 0.127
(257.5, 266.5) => 0.288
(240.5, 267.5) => 0.424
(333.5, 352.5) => 0.142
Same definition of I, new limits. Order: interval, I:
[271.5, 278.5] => 276.0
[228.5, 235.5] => 235.0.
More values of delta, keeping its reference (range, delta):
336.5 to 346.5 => 339.0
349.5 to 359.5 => 358.0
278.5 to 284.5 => 284.0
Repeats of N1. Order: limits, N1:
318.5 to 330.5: 329.0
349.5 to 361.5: 350.0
